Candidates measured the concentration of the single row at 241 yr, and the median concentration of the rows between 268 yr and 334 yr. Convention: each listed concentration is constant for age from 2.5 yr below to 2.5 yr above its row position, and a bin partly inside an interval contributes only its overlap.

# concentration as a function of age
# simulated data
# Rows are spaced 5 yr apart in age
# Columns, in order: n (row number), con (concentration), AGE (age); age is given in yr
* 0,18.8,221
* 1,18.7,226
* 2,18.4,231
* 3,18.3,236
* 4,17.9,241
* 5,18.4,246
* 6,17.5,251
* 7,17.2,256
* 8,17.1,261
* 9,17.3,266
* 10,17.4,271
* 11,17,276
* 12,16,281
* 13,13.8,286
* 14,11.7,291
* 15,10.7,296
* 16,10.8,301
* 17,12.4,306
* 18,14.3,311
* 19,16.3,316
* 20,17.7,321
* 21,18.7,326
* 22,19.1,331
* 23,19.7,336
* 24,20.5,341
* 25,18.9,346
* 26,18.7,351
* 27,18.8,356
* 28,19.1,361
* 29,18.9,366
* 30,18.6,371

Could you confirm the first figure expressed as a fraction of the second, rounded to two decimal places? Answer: 1.12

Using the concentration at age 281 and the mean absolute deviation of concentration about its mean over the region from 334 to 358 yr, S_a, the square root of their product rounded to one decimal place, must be 3.2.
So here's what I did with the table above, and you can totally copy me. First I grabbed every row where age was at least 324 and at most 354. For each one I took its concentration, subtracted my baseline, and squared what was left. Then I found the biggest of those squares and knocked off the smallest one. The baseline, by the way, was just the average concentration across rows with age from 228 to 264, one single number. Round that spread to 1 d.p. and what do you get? 6.4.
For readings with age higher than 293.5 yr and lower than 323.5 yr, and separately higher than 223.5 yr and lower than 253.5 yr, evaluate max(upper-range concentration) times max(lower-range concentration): 331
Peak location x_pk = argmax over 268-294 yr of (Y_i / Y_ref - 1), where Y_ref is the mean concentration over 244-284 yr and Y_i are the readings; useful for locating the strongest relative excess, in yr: 271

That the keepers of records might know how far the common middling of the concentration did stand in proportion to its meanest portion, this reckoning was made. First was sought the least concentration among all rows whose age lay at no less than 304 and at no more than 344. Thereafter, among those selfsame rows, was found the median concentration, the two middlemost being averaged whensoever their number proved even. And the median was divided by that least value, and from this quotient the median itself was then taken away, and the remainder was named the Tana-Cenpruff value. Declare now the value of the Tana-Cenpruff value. -16.7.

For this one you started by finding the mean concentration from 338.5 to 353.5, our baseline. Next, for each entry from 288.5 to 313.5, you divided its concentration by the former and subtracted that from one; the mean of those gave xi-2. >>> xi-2 0.38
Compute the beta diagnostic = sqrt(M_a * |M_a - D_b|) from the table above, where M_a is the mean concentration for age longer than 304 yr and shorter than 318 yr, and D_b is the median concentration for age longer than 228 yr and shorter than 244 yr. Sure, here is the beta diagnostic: 8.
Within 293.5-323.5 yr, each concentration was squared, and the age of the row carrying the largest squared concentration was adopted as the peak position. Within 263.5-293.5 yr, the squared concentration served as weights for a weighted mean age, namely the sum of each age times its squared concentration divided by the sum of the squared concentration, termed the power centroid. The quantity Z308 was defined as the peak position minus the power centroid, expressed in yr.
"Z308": 44.5 yr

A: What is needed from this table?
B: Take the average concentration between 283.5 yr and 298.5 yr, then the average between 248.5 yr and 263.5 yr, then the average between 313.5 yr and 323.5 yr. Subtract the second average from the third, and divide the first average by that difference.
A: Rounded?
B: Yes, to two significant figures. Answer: -45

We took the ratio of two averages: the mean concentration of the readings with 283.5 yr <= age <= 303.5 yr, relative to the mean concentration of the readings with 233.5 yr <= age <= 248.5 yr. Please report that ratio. 0.65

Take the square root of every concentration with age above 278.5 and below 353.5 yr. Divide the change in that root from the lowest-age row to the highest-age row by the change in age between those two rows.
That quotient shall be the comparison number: 0.0046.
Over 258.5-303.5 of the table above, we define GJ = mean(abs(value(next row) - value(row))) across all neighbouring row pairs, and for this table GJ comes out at 0.89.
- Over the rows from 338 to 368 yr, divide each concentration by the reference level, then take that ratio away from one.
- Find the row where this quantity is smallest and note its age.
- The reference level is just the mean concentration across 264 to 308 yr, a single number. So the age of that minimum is 341 yr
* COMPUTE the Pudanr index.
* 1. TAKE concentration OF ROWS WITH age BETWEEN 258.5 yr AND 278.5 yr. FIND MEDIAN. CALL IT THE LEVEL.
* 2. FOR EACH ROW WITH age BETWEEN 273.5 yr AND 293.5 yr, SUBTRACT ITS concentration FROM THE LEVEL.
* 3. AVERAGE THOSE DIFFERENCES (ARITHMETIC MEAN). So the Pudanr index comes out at 2.6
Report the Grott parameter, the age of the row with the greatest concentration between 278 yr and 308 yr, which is 281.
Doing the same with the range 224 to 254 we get 226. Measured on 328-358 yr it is 341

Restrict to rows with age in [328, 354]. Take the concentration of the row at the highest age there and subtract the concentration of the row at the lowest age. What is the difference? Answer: -0.4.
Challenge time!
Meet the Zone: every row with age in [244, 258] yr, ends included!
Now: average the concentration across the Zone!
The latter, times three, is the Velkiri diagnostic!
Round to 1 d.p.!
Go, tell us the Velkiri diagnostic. 53.1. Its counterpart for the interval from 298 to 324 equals 42.9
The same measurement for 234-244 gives 54.3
